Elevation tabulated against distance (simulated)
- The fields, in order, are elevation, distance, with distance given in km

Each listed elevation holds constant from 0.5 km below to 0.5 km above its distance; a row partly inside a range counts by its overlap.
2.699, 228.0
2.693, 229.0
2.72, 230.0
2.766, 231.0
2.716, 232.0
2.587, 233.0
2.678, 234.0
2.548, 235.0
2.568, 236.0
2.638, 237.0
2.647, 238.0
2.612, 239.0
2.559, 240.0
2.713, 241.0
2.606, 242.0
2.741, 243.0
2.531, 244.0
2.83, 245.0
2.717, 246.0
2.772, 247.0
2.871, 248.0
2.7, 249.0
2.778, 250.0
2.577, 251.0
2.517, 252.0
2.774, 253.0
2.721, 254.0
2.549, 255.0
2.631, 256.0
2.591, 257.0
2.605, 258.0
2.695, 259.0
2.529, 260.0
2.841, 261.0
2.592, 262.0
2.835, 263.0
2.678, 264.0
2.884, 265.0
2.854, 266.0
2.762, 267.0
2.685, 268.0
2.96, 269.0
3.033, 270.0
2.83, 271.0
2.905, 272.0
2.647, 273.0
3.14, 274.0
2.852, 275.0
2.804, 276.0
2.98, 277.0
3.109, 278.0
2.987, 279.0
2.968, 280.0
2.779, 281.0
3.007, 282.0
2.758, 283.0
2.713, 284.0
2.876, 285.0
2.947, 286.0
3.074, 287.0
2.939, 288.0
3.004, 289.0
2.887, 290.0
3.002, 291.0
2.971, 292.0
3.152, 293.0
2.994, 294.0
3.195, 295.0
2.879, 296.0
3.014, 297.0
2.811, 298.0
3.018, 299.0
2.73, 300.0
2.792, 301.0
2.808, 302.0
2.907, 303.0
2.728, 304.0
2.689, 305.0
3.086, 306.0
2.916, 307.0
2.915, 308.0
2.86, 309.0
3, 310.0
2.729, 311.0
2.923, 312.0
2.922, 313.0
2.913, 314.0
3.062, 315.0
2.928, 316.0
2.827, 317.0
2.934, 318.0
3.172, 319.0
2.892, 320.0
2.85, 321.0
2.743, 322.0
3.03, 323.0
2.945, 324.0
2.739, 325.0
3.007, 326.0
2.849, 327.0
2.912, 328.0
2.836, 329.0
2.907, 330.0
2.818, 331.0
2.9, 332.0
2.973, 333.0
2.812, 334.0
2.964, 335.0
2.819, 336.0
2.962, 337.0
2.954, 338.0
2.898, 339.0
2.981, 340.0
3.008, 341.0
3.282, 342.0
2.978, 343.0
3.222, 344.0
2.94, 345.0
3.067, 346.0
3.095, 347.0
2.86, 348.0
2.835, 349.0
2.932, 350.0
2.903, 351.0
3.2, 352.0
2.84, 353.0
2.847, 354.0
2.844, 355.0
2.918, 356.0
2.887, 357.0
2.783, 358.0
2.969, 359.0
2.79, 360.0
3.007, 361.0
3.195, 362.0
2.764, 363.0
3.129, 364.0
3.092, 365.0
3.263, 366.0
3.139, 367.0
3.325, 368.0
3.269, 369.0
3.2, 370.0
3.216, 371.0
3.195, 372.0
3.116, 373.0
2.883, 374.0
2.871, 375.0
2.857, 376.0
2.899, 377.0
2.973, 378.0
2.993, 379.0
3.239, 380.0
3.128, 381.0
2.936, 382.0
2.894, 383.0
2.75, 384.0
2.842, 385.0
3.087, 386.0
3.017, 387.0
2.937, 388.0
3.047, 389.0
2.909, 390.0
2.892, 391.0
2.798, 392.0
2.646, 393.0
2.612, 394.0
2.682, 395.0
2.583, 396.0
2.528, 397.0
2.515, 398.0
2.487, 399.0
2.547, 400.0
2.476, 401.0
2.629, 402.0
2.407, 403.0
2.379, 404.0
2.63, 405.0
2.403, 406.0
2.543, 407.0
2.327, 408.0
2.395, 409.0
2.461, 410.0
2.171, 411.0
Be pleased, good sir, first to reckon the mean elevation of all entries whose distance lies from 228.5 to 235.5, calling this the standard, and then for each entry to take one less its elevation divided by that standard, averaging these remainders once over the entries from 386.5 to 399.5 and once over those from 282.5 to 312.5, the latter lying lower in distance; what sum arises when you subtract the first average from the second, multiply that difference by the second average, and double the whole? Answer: 0.011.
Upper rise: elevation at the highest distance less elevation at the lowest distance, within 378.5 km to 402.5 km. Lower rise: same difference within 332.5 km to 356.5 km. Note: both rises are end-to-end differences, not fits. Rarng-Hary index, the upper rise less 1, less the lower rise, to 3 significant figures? -1.31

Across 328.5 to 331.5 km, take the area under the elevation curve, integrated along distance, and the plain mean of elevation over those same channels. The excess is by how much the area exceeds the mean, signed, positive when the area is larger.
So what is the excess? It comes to 5.7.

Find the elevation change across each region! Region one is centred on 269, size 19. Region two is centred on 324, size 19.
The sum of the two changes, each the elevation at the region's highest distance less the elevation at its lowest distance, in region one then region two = 0.5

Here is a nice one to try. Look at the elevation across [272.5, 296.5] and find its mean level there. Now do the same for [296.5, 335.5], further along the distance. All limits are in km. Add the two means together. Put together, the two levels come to 5.84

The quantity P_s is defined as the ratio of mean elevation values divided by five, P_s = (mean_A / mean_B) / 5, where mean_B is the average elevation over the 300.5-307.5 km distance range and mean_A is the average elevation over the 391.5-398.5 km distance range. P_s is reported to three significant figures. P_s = 0.184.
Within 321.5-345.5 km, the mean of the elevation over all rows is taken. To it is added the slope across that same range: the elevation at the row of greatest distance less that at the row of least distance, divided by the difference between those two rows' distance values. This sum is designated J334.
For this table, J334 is 2.95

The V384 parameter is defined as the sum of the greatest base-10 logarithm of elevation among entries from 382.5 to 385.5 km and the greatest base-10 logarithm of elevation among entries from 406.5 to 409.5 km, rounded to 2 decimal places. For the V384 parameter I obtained 0.87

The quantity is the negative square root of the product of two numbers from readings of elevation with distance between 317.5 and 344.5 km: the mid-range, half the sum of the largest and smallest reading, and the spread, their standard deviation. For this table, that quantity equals -0.62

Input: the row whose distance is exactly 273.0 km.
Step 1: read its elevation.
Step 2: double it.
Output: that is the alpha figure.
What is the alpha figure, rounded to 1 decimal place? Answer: 5.3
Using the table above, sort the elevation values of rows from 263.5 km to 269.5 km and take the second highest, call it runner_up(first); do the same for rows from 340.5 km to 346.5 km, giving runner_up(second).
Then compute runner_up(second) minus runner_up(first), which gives 0.34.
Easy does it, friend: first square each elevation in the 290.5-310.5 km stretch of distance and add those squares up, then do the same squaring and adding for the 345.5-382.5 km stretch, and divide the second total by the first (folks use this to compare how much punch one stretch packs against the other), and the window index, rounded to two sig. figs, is 2.0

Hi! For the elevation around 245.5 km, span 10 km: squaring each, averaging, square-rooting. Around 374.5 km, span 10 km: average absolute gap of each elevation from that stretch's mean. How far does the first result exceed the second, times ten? 25.98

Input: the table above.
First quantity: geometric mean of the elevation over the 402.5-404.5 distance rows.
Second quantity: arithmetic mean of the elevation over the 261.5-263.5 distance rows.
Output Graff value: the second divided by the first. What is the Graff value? 1.13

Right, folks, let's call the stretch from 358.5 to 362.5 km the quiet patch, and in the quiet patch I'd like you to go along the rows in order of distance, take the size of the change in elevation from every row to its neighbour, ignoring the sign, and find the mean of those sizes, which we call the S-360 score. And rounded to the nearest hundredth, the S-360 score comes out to 0.19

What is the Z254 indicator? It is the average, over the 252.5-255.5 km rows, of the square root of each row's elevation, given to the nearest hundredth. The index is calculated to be 1.64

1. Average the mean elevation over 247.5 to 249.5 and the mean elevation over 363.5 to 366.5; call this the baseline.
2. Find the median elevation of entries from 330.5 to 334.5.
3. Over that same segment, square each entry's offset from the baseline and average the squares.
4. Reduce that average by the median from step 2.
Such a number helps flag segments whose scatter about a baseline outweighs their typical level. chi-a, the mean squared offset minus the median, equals -2.85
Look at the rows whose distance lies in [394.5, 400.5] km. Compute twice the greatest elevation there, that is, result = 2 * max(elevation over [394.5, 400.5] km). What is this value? 5.4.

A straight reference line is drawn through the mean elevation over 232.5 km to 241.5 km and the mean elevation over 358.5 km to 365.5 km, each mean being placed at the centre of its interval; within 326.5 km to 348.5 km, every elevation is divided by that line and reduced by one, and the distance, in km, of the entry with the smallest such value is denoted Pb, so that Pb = 334.0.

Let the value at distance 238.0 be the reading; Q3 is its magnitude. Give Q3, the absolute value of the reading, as 2.65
